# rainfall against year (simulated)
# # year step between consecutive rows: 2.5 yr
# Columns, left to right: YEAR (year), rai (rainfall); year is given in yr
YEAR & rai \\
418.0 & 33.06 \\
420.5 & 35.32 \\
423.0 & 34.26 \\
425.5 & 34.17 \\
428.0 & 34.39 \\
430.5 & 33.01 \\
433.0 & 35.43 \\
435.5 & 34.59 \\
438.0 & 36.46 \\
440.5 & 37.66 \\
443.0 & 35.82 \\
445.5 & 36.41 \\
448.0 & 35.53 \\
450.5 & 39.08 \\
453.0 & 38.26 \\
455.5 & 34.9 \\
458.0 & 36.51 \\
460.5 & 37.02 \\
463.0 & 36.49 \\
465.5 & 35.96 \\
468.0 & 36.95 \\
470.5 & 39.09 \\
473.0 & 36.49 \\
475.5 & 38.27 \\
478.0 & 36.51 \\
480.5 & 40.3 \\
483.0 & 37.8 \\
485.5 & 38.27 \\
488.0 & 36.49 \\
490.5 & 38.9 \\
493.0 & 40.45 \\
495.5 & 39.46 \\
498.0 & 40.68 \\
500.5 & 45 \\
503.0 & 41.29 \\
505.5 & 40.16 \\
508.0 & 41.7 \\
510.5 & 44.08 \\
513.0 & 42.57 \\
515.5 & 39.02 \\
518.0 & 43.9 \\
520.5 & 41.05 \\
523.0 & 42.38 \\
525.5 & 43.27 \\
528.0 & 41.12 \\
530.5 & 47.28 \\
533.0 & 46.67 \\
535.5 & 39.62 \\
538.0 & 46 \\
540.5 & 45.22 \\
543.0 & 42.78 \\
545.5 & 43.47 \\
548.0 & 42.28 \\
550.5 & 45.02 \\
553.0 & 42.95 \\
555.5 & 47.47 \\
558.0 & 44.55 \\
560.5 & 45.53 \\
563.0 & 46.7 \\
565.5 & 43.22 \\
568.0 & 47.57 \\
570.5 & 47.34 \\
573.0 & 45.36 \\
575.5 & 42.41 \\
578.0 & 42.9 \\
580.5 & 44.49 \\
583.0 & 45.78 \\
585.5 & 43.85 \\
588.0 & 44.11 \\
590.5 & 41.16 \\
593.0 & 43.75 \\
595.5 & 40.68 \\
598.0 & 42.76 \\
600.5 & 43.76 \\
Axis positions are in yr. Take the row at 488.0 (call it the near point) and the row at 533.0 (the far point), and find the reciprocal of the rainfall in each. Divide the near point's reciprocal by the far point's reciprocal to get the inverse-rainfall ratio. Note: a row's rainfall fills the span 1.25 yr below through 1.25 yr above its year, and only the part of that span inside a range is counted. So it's 1.28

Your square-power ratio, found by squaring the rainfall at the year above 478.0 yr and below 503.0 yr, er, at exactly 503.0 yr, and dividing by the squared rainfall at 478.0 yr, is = 1.28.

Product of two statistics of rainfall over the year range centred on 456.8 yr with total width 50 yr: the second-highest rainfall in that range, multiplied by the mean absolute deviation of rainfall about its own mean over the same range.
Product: 45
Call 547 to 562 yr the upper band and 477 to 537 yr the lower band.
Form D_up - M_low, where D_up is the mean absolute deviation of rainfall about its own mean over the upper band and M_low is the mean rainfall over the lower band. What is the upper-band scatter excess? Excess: -39.8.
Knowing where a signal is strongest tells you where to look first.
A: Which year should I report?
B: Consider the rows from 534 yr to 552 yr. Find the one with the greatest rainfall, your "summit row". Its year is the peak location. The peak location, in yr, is 538.0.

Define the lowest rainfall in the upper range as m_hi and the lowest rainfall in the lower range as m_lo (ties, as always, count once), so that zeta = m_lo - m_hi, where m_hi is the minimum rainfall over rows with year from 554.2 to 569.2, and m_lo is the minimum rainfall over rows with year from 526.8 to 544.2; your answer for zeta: -3.6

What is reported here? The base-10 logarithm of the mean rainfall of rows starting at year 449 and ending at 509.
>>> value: 1.59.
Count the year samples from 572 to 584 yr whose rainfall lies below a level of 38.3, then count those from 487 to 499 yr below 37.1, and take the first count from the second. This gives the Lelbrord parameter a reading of 1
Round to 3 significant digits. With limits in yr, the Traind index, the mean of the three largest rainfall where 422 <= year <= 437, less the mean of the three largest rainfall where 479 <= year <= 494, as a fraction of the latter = -0.127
